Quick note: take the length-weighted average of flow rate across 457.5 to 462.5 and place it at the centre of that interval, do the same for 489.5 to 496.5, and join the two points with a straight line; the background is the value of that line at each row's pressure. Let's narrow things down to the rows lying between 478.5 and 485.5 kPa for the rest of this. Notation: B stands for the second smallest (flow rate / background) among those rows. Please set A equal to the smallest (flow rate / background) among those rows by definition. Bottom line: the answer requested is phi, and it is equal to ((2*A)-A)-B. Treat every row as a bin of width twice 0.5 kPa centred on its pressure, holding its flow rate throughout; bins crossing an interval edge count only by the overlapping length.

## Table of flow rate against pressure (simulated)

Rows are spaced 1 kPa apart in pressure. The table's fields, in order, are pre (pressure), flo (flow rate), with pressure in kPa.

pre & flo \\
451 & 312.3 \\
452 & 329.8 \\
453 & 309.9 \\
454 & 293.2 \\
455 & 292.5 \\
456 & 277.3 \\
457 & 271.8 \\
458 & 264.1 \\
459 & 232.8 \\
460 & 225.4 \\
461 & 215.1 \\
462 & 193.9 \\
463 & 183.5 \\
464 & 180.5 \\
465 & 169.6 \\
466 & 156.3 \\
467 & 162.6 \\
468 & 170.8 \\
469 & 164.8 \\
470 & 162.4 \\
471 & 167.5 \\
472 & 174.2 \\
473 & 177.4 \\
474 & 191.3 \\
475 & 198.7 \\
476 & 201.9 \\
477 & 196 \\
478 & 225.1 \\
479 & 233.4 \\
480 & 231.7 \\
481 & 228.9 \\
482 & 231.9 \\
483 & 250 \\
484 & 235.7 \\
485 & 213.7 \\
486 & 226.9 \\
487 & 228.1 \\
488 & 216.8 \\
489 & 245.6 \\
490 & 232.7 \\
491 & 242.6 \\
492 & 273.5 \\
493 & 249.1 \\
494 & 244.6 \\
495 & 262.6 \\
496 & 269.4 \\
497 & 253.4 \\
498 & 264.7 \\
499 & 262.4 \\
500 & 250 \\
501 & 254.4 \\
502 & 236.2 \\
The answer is -0.074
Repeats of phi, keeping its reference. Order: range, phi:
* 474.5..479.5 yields -0.017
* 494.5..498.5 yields -0.041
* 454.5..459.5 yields -0.143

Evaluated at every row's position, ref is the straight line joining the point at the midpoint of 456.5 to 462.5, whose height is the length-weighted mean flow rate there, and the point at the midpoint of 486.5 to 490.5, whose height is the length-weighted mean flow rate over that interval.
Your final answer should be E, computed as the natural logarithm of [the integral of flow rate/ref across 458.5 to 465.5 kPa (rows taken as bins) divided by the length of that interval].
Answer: -0.15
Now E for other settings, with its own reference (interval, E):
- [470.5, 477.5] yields -0.22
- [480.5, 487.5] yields 0.00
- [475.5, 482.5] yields -0.05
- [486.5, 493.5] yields 0.04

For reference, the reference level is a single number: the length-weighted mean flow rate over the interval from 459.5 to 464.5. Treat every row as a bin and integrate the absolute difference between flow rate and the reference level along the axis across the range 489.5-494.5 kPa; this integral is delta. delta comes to 244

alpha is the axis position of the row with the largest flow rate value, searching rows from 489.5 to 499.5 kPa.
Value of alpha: 492 kPa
